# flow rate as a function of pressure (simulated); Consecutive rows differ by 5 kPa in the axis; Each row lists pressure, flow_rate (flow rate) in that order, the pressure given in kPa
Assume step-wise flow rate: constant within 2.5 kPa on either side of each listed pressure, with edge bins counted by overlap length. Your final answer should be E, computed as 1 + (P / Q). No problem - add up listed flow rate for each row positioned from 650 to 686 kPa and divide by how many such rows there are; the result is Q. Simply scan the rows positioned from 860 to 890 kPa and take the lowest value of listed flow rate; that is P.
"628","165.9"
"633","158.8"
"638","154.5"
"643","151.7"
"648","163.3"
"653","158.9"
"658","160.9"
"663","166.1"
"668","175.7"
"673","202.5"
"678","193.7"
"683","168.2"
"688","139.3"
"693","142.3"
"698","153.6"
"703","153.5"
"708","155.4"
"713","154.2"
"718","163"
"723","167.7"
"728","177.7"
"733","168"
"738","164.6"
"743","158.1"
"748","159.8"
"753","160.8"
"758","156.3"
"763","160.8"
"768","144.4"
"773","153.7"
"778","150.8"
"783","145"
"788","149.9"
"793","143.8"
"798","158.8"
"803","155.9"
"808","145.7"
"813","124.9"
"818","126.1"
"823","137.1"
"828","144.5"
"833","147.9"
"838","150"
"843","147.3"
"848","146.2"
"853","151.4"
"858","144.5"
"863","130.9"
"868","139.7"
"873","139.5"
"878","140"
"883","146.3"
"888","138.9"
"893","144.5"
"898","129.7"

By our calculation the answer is 1.75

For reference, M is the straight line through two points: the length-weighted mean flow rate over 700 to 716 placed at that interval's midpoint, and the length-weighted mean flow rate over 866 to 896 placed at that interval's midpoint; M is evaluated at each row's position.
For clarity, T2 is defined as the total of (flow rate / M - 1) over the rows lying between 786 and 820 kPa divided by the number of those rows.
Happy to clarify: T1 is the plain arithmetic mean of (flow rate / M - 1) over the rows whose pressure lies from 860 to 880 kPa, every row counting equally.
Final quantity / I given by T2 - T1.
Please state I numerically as 0.007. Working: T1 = -0.032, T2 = -0.026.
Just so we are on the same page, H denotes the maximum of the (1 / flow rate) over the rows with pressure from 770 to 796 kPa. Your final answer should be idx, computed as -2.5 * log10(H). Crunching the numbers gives 5.39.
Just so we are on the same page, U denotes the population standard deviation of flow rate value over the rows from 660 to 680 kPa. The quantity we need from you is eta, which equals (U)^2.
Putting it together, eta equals 206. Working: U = 14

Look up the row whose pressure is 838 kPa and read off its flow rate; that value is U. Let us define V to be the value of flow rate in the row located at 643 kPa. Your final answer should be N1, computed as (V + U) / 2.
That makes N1 151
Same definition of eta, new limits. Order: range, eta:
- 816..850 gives 61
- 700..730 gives 76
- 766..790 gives 13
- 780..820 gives 136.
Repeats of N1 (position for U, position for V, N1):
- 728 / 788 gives 164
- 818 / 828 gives 135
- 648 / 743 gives 161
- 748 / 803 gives 158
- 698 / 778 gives 152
